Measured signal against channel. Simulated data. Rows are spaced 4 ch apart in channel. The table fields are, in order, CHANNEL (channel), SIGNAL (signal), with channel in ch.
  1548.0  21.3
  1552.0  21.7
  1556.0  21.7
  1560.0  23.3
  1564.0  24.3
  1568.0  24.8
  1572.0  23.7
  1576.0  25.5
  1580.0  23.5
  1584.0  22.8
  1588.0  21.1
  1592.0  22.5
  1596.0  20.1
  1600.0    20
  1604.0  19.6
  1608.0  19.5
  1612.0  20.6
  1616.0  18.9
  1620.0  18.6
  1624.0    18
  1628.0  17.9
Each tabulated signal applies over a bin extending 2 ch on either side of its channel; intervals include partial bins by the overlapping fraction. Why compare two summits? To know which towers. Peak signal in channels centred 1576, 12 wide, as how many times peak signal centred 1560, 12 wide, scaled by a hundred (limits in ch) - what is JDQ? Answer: 105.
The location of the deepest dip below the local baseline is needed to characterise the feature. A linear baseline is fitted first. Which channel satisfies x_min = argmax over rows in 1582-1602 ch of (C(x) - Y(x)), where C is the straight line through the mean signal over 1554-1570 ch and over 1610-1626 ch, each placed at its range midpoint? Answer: 1596.0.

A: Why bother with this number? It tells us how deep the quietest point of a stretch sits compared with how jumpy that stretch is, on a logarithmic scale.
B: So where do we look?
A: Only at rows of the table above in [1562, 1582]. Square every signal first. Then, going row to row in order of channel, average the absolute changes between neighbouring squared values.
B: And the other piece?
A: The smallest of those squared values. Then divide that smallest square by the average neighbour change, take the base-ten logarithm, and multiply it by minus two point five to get -2.30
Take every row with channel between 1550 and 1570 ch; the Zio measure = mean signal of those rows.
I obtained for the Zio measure 23.2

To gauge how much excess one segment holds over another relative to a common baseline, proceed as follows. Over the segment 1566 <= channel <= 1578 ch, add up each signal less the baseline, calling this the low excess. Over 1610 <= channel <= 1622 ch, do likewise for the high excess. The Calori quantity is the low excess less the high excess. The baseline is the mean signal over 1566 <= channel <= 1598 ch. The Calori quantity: 16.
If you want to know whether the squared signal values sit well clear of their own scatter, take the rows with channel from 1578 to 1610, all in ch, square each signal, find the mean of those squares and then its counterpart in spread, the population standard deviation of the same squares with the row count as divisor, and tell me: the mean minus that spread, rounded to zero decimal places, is 385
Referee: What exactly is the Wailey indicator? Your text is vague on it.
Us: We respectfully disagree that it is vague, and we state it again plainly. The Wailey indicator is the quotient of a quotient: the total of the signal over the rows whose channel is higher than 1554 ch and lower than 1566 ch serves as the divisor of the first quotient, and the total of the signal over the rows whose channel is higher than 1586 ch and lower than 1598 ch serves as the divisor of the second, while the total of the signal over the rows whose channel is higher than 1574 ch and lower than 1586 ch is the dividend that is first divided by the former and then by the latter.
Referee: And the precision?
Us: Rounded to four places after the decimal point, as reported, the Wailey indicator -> 0.0163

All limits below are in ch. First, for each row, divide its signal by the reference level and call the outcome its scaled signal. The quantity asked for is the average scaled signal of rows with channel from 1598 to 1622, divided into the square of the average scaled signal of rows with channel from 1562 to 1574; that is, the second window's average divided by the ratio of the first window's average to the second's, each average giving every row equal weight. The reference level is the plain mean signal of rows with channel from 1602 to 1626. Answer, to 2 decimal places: 1.57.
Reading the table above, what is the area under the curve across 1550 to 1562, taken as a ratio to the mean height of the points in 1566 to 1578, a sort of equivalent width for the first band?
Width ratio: 10.8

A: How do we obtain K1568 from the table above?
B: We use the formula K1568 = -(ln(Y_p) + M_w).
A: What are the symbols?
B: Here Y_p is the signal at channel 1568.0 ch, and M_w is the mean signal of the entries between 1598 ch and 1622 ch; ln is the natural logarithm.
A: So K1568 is -22.7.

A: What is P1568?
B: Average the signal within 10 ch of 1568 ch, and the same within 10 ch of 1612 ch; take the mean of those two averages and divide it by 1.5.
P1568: 14.6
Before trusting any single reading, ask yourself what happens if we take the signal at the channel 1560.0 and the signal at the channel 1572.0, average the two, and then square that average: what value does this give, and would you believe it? 552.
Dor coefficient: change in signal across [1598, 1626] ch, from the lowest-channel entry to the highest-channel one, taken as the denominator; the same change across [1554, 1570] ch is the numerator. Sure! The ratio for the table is -2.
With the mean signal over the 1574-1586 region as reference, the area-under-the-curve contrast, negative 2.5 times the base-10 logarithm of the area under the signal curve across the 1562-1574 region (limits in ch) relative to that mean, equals -2.71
